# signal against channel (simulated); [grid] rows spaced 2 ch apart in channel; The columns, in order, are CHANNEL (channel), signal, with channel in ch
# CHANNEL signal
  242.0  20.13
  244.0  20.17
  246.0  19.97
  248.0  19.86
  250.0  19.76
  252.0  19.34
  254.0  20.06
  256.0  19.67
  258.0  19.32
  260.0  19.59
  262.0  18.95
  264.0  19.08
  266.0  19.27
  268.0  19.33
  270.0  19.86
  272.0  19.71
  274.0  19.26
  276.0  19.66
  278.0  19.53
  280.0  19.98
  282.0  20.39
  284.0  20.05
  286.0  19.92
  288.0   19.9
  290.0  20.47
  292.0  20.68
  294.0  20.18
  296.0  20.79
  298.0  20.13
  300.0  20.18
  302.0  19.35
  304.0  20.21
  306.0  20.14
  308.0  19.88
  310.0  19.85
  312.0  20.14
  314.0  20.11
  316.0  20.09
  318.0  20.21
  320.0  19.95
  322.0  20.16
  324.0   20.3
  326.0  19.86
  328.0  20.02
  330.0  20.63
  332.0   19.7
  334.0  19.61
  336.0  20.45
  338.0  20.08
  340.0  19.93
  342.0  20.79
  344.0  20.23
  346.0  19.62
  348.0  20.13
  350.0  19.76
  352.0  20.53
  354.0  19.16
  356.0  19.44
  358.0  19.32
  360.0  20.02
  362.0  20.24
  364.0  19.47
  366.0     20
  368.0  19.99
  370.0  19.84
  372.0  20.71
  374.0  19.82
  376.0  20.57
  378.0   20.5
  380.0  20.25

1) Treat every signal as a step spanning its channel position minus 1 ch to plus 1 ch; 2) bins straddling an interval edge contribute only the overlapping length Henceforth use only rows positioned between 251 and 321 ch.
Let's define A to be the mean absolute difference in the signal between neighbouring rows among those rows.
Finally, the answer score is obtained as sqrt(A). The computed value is 0.57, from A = 0.327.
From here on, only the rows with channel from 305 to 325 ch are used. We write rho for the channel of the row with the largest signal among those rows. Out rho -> 324.0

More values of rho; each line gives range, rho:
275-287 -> 282.0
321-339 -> 330.0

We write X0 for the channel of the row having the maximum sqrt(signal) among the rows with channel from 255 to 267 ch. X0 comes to 256.0 ch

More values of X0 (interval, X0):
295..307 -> 296.0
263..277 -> 270.0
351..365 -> 352.0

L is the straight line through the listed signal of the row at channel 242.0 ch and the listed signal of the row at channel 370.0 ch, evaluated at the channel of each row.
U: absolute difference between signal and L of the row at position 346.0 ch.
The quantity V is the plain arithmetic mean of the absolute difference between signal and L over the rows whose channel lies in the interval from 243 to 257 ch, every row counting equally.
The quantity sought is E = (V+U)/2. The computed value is 0.28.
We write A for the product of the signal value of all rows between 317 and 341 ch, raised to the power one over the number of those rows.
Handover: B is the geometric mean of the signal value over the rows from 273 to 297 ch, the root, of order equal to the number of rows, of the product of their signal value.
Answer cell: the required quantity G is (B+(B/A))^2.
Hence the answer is 444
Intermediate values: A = 20.07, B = 20.1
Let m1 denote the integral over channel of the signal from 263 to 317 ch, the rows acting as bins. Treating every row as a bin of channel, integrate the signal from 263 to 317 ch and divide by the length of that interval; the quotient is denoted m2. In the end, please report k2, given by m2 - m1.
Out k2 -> -1056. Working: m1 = 1076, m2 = 19.9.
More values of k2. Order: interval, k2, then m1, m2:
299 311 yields -219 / 239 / 19.9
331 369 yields -737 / 757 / 19.9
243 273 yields -568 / 588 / 19.6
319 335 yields -300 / 320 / 20.0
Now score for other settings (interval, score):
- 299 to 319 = 0.53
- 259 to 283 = 0.57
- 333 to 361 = 0.76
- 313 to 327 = 0.45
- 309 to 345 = 0.60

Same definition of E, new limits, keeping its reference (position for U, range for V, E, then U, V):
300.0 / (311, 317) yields 0.16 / 0.18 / 0.15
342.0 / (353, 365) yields 0.66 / 0.89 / 0.44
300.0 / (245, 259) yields 0.29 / 0.18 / 0.40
